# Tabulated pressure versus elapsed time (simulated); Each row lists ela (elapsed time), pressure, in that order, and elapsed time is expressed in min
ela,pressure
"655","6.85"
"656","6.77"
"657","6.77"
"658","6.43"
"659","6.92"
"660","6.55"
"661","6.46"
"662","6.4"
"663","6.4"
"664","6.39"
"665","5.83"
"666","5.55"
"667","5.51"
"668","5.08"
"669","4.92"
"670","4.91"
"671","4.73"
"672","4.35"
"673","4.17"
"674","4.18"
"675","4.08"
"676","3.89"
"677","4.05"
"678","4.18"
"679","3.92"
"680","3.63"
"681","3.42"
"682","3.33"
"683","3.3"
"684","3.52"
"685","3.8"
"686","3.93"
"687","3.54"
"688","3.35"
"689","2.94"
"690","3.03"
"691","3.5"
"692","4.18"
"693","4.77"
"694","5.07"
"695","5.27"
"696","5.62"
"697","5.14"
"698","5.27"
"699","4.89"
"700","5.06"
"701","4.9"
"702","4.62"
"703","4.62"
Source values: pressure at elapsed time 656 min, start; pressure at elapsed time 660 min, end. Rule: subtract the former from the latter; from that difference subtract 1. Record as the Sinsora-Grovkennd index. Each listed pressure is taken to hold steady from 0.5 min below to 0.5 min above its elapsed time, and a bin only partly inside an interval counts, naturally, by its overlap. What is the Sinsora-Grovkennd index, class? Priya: -1.2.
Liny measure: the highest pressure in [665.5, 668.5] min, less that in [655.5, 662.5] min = -1.4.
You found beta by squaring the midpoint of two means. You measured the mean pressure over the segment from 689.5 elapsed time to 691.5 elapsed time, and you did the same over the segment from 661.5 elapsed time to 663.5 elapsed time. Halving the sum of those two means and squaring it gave 23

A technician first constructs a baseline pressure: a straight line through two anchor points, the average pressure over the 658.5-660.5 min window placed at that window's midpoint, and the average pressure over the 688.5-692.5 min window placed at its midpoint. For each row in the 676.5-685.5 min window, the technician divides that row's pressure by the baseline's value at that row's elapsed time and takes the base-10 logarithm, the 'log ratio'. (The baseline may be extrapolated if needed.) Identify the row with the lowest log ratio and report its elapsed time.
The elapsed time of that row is 682 min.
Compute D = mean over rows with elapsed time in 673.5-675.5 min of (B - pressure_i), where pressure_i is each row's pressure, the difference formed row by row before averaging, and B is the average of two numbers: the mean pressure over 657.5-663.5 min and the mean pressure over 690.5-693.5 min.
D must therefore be 1.2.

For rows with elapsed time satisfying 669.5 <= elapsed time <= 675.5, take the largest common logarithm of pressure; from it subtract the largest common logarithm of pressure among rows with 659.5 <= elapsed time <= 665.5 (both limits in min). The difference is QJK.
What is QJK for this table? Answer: -0.13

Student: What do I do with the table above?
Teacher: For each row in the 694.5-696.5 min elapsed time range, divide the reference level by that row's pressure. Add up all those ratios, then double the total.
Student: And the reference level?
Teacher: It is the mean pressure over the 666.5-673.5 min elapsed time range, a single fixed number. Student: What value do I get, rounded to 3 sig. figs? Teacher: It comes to 3.54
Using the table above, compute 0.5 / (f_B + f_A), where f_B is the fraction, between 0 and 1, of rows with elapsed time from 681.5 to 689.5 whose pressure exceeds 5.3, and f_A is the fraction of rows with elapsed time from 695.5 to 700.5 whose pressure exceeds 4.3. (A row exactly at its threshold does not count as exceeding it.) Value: 0.50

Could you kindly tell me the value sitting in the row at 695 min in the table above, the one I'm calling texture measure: 5.27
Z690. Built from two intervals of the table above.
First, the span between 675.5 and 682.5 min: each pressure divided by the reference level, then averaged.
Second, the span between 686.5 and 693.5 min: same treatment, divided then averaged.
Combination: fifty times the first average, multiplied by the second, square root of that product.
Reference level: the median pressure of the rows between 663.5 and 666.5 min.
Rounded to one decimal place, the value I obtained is 4.5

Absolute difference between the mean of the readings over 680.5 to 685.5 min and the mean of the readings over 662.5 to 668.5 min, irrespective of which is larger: 2.3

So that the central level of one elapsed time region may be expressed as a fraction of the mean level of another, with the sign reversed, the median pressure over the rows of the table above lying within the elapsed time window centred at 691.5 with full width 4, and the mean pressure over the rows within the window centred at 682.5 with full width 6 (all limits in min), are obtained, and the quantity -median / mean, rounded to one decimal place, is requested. -1.1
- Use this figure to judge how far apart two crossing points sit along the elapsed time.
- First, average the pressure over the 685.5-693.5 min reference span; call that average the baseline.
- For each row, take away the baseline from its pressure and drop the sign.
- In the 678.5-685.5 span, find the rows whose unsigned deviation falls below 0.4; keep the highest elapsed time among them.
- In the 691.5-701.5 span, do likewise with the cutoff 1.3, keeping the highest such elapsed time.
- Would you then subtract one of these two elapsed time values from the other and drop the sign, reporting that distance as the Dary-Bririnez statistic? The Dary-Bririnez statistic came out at 16 min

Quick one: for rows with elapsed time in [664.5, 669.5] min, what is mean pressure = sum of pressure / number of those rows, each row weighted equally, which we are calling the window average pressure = 5.4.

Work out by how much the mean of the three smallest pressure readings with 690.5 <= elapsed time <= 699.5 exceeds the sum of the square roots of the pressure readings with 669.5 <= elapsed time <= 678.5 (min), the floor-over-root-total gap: -14.5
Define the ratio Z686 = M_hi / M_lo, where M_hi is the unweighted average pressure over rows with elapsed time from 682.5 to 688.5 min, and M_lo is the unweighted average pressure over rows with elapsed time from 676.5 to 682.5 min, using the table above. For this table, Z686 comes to 0.95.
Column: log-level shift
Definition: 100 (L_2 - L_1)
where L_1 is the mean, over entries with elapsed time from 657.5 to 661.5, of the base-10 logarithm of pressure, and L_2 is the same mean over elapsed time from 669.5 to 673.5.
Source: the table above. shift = -16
